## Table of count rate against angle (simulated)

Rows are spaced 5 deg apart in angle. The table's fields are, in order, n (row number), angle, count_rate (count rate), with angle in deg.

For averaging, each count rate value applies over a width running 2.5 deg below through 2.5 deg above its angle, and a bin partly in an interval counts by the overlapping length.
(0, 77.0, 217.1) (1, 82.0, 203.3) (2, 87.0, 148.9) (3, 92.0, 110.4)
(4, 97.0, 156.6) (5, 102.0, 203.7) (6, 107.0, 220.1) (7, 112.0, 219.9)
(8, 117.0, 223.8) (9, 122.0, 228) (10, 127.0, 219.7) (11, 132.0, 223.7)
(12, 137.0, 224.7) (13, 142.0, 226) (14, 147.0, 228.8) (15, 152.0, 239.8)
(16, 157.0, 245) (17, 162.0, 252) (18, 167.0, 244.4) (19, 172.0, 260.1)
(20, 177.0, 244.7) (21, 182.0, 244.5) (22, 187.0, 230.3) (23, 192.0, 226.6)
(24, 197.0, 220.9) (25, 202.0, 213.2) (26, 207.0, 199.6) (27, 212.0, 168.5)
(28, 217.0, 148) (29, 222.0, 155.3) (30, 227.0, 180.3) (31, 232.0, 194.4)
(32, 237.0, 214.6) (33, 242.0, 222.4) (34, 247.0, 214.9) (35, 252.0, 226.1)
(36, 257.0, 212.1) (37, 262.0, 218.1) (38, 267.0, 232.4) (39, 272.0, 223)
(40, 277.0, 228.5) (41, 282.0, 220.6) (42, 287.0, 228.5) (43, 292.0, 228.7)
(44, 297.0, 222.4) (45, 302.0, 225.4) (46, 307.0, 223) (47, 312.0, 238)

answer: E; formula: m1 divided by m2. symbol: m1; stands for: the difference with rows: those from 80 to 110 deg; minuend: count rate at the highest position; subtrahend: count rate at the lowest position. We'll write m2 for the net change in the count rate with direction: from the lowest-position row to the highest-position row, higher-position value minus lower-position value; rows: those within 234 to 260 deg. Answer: -6.72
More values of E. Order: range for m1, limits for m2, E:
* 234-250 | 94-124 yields 0.00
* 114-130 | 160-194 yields 0.16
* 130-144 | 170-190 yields -0.08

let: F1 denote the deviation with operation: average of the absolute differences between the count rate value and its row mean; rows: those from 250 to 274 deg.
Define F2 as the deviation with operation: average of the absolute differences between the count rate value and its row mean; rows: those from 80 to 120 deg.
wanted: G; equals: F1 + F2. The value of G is 41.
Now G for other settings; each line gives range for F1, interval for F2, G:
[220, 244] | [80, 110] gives 56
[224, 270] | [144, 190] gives 18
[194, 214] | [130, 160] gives 24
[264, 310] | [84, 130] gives 39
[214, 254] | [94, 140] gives 40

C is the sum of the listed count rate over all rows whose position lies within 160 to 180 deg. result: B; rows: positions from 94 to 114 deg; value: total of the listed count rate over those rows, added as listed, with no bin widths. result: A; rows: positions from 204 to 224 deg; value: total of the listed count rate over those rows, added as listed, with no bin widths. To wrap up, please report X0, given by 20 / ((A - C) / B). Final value -49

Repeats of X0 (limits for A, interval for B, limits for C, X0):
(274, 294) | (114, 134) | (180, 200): -1119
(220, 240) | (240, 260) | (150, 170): -74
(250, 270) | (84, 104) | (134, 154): -405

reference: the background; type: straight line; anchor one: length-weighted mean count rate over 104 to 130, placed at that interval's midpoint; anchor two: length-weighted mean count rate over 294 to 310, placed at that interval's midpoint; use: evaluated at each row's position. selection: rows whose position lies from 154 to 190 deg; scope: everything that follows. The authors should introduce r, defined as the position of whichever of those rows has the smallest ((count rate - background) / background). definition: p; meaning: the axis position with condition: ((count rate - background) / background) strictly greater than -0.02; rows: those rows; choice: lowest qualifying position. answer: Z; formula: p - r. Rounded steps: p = 157.0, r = 187.0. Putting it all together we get -30 deg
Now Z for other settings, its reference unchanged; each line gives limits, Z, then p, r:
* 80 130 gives 15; 107.0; 92.0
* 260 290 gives 5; 267.0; 262.0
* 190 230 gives -25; 192.0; 217.0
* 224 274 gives 15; 242.0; 227.0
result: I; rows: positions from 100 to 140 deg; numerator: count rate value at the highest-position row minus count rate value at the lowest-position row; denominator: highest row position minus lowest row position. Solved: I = 0.6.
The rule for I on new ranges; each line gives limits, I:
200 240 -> 0.0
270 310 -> 0.0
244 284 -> 0.2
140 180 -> 0.5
